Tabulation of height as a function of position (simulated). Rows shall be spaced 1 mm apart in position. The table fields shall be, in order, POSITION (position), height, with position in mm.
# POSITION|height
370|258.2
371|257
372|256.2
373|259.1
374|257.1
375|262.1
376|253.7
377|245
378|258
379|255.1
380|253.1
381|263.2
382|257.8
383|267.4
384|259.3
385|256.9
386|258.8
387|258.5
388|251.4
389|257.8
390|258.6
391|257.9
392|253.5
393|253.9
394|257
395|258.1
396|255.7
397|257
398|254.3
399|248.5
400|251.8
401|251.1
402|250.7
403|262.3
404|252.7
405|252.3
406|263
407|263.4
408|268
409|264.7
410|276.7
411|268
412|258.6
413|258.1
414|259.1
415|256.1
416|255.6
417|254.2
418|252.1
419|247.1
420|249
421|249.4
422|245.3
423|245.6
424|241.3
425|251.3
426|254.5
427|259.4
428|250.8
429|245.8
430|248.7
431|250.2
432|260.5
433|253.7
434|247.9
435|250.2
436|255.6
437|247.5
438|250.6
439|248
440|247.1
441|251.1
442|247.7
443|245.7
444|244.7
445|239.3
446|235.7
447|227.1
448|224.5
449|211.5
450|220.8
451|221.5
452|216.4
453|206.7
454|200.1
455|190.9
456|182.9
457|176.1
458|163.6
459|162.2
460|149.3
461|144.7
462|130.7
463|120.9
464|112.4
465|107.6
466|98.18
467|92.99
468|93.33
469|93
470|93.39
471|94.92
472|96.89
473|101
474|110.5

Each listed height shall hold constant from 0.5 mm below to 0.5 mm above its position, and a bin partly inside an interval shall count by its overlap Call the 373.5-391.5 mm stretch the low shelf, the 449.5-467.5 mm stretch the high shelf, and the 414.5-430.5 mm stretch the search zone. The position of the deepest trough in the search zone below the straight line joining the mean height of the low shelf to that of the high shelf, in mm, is 419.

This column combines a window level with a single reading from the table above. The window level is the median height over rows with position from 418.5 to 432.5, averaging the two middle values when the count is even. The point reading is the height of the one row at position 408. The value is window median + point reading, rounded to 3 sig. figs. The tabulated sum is 517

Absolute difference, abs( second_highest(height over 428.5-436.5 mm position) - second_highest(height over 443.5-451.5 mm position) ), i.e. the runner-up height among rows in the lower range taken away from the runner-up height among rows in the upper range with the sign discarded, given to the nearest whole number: 16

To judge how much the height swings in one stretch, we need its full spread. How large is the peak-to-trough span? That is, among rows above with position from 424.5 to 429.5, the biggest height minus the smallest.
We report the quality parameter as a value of 14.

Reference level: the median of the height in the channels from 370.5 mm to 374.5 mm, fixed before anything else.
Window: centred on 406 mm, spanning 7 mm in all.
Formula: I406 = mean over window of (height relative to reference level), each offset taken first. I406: 3.9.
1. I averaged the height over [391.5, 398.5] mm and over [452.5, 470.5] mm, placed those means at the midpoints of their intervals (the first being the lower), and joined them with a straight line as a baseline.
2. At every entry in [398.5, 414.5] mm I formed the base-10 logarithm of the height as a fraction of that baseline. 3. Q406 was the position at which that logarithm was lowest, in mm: 399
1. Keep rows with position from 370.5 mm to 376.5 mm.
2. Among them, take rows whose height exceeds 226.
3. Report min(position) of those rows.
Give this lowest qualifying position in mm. 371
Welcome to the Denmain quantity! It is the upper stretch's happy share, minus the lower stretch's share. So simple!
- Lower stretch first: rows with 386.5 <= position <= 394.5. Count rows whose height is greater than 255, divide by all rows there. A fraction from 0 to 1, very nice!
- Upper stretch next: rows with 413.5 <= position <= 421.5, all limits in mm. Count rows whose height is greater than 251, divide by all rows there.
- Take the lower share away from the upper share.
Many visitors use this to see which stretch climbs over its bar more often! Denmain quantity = 0.0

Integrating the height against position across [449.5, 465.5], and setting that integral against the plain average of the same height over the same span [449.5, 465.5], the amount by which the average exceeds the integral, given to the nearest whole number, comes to -2538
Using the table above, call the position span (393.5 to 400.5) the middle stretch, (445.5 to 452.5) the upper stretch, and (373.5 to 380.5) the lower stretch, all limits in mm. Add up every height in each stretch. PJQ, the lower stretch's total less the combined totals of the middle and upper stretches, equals -1556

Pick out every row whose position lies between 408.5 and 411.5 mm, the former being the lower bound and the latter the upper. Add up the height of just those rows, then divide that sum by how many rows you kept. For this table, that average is 270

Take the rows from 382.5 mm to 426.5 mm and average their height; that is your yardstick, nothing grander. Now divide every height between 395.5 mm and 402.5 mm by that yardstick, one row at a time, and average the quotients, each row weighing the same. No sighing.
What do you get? 0.99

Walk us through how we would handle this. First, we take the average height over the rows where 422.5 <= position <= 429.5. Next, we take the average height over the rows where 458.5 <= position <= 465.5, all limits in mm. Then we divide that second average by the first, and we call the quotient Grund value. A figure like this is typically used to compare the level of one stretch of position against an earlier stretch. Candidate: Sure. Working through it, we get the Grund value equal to 0.53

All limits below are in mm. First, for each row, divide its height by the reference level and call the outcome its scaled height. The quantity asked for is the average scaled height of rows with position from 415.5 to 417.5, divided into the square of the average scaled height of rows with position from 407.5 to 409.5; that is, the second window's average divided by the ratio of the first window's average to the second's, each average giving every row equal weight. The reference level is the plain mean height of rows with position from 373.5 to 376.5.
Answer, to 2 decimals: 1.08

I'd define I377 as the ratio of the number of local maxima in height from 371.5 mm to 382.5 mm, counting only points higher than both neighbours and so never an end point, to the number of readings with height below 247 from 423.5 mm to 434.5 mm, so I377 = 2.00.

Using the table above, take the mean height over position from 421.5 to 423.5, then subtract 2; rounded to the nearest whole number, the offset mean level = 243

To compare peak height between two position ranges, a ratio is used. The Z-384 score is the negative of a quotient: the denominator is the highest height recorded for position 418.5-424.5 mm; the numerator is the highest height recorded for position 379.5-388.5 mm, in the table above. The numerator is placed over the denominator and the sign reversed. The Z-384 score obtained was -1.07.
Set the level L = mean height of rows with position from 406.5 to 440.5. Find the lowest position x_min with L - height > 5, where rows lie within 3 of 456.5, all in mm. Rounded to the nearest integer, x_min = 454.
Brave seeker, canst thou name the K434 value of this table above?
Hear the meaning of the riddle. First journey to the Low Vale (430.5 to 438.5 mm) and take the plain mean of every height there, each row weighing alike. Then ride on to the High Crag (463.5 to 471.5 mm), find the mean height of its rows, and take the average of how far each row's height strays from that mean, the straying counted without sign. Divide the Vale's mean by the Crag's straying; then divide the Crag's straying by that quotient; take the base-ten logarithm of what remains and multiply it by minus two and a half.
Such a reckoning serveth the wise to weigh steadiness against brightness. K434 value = 2.2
